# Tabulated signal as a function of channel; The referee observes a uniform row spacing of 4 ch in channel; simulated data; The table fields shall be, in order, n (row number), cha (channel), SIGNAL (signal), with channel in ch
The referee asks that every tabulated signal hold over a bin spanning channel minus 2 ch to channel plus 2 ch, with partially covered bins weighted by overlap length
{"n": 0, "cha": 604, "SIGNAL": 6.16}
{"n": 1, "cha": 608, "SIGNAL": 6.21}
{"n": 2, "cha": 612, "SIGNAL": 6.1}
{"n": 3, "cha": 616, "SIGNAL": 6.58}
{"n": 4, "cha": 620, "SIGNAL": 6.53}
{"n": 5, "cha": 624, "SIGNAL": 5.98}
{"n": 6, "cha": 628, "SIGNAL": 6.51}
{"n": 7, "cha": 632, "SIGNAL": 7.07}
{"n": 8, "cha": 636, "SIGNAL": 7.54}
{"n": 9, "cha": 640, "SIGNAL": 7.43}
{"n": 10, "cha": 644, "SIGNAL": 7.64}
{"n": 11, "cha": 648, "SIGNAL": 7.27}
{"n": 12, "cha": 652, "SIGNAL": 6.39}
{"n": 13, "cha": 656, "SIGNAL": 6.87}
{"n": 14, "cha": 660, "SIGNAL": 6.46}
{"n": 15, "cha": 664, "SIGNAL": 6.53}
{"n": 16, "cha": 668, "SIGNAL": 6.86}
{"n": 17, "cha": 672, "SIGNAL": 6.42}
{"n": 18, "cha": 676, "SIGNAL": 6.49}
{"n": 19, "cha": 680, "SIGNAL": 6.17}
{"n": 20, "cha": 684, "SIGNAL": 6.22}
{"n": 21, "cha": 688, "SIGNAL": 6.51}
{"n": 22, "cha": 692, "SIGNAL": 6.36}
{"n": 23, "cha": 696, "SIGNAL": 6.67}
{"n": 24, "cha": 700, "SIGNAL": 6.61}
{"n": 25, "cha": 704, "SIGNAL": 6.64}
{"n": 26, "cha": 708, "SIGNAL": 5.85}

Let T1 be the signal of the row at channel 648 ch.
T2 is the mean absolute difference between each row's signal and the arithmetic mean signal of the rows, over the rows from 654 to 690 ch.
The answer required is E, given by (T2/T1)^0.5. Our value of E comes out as 0.152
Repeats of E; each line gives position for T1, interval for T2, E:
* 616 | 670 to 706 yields 0.148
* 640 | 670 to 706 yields 0.139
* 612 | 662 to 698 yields 0.161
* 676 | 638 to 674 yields 0.242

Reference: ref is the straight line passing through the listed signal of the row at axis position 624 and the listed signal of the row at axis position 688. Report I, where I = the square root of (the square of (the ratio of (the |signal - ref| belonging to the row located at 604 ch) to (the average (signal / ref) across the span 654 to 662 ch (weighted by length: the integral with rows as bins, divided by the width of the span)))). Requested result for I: 0.32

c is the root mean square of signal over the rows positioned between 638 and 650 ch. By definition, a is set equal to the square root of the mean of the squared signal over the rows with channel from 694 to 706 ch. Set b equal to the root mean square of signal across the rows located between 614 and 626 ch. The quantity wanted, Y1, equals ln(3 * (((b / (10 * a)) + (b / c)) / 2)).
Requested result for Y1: 0.36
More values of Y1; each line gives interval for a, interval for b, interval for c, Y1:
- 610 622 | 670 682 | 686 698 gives 0.48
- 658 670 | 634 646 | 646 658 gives 0.60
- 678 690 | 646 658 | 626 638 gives 0.48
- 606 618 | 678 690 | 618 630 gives 0.49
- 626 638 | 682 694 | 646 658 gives 0.42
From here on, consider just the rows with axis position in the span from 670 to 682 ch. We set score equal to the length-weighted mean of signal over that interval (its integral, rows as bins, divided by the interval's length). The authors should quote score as 6.4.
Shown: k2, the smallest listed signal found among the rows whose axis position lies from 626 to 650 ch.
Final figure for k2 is 6.51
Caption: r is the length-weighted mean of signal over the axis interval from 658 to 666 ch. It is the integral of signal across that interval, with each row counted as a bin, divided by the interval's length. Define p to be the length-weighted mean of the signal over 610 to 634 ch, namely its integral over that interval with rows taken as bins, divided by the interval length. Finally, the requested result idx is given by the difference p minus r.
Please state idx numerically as 0.0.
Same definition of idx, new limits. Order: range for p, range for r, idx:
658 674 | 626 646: -0.7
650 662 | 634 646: -1.0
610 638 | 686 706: 0.1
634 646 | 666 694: 1.1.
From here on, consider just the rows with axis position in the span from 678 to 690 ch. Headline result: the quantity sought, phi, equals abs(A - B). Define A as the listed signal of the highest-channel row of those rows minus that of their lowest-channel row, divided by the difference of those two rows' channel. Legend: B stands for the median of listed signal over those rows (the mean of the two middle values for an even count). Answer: 6.18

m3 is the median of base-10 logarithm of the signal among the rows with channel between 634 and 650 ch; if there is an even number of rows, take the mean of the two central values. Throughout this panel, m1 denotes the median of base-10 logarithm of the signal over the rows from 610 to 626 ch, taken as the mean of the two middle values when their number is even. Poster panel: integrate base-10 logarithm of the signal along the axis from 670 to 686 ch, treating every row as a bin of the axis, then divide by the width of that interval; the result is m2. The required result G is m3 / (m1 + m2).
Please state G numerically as 0.546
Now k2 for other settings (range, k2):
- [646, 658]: 6.39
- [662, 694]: 6.17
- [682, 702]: 6.22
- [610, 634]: 5.98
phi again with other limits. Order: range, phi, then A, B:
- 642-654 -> 7.43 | -0.16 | 7.27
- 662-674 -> 6.54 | -0.01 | 6.53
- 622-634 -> 6.37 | 0.14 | 6.51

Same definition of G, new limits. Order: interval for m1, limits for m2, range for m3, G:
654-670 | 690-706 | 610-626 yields 0.487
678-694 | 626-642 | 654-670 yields 0.500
